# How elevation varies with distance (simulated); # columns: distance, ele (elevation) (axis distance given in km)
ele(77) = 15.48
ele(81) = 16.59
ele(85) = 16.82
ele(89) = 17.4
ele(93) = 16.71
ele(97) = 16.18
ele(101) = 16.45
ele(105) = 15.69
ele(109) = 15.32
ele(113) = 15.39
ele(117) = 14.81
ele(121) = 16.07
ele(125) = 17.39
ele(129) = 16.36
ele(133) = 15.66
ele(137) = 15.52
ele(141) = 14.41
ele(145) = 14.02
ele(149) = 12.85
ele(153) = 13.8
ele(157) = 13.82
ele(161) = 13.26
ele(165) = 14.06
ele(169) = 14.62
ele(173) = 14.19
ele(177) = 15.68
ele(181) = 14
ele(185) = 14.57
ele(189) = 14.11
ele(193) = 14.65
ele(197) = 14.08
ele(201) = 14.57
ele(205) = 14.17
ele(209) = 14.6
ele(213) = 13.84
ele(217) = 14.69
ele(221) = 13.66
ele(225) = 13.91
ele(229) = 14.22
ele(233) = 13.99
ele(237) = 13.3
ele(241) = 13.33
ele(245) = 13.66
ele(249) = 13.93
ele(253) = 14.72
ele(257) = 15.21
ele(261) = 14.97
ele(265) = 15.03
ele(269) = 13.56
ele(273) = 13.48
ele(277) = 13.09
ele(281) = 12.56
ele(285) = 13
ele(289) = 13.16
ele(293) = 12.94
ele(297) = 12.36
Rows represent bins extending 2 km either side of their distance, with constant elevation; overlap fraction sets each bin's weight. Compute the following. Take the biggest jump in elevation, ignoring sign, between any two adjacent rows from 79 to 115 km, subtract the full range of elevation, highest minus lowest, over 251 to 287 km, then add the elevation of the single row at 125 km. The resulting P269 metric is 15.5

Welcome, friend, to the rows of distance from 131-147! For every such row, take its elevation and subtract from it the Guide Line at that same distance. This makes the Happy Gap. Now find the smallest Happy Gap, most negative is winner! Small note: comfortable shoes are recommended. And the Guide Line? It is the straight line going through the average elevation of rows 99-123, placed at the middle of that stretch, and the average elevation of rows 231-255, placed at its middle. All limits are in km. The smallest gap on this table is -1.14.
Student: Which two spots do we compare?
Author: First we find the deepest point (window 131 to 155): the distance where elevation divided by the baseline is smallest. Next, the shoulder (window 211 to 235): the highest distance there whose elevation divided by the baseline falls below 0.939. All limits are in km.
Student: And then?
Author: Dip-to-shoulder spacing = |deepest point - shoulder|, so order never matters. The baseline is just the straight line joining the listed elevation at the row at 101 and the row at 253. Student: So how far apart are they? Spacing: 84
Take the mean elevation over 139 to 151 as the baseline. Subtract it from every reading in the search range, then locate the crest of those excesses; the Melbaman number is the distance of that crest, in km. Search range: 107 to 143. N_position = 125 km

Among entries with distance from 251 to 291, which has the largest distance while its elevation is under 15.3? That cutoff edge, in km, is 289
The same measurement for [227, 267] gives 265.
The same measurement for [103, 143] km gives 141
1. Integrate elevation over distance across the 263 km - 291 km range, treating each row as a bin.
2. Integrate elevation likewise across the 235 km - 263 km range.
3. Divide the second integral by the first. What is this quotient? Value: 1.06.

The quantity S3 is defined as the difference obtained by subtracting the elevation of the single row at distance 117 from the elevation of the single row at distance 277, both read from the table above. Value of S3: -1.7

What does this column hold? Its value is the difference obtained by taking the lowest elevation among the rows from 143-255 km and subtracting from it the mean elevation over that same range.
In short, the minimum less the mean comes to -1.2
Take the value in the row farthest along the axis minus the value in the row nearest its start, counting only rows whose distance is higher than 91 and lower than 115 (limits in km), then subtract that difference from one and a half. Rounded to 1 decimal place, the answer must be 2.8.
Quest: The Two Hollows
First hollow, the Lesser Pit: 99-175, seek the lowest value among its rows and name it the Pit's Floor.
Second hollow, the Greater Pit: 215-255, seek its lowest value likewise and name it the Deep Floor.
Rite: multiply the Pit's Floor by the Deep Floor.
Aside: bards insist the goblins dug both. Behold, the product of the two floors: 171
